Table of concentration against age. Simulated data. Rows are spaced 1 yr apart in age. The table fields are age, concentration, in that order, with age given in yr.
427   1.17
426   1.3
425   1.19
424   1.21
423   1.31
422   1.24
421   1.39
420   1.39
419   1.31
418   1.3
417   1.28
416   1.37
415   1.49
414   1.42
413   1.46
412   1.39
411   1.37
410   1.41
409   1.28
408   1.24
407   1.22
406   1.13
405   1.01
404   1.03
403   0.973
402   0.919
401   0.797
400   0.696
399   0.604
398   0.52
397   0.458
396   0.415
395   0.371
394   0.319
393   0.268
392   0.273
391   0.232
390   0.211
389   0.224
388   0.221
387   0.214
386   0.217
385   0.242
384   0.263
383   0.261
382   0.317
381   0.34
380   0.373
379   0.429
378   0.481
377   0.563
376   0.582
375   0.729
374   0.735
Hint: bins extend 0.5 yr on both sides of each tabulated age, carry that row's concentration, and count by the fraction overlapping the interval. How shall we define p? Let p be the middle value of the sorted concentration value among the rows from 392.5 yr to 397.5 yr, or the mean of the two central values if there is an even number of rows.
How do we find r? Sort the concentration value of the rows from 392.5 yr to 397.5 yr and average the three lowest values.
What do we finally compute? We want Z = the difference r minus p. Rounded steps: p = 0.4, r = 0.32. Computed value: -0.052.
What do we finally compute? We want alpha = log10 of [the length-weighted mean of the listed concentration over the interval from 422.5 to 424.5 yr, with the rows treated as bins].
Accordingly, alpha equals 0.10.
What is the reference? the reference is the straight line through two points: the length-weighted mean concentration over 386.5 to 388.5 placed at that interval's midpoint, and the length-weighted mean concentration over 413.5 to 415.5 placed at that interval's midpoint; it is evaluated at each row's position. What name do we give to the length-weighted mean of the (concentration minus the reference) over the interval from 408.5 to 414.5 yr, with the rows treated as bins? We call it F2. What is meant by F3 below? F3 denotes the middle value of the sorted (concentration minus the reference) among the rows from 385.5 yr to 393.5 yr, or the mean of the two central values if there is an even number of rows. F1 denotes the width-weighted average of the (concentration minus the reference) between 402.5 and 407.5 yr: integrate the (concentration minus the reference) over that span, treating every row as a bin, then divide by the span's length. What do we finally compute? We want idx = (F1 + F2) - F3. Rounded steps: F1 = 0.053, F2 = 0.1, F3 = -0.09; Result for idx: 0.2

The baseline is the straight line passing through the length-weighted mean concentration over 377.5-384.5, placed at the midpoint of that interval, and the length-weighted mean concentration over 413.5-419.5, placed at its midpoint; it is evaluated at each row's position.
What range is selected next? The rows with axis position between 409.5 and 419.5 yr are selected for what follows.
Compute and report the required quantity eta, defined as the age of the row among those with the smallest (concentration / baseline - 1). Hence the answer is 419 yr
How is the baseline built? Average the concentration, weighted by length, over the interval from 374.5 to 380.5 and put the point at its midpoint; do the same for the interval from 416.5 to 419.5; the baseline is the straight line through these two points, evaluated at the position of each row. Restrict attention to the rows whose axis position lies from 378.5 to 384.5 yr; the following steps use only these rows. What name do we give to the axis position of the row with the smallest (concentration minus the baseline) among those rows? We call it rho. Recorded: 384 yr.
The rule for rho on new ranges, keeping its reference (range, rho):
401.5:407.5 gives 402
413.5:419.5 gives 419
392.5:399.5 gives 393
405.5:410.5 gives 406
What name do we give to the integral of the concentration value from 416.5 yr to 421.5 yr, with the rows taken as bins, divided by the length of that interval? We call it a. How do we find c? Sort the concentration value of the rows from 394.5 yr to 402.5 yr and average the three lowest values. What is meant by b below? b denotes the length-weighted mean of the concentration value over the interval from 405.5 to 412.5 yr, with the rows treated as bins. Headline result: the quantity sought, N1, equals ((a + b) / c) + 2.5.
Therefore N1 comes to 8.8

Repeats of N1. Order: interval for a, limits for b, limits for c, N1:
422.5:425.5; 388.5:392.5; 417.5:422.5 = 3.6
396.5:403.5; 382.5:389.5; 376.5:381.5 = 5.0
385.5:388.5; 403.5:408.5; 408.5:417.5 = 3.5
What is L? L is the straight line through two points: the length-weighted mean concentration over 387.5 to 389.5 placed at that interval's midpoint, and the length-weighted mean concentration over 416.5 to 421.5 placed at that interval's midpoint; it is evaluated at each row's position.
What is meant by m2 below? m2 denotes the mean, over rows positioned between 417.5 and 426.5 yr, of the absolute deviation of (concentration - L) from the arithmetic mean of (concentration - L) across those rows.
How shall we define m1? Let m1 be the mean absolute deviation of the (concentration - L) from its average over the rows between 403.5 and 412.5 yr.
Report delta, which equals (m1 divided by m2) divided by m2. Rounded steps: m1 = 0.043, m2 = 0.13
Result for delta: 3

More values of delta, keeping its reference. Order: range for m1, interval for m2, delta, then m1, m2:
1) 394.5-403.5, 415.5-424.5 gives 8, 0.103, 0.11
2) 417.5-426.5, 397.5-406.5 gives 14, 0.129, 0.10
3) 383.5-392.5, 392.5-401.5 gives 20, 0.082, 0.06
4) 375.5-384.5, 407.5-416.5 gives 100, 0.181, 0.04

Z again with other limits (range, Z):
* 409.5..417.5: -0.060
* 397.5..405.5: -0.251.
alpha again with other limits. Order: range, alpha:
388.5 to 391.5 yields -0.65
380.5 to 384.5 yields -0.53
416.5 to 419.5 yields 0.11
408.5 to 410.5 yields 0.13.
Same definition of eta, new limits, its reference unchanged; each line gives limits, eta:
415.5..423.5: 422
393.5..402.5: 394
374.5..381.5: 381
